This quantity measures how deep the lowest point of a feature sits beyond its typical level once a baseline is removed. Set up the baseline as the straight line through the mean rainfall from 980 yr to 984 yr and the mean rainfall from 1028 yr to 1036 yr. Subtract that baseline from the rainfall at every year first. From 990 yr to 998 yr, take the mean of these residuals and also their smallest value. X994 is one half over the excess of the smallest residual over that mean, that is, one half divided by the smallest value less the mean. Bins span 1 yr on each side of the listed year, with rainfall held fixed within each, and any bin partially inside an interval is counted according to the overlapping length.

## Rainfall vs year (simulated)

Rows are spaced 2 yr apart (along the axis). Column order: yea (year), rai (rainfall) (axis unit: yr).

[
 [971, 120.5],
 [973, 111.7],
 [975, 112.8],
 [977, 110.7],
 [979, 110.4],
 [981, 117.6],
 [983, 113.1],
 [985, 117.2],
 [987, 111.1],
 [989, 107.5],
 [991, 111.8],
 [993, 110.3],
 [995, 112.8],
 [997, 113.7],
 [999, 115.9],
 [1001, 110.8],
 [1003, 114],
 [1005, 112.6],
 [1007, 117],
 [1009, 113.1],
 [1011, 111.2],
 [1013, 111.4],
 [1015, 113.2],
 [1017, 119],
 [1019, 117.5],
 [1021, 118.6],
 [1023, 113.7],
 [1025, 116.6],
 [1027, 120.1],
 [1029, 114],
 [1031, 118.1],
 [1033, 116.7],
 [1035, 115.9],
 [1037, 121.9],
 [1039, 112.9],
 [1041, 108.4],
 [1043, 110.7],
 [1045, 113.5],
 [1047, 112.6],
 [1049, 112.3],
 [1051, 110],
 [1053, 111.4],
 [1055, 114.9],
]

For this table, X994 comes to -0.27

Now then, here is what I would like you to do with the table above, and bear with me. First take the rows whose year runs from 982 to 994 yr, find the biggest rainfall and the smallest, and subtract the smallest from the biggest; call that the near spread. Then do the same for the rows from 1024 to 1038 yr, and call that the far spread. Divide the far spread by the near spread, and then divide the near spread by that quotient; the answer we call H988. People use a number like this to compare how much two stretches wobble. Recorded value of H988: 12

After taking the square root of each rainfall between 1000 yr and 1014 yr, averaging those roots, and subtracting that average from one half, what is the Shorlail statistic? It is -10.1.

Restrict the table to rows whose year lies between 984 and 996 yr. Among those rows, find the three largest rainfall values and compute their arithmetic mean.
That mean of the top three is 114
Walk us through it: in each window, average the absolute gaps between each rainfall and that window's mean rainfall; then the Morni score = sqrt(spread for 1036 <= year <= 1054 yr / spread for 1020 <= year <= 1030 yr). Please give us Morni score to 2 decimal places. 1.02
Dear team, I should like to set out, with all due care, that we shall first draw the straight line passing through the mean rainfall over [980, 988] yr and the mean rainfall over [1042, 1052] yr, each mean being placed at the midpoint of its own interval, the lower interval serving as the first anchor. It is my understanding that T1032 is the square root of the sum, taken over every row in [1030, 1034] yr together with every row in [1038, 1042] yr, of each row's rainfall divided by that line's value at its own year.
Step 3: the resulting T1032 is 2.01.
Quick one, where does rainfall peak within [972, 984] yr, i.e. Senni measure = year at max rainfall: 981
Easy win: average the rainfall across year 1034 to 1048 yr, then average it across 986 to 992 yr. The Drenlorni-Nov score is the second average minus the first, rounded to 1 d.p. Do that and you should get -3.6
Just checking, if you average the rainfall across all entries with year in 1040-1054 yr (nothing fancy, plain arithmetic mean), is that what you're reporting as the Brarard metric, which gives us 111.3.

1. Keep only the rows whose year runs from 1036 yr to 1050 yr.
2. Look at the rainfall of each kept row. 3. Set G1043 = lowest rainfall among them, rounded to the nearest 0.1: 108.4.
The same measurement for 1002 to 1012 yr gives 111.2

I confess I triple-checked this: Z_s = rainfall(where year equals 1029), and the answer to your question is 114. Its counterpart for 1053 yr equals 111.4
